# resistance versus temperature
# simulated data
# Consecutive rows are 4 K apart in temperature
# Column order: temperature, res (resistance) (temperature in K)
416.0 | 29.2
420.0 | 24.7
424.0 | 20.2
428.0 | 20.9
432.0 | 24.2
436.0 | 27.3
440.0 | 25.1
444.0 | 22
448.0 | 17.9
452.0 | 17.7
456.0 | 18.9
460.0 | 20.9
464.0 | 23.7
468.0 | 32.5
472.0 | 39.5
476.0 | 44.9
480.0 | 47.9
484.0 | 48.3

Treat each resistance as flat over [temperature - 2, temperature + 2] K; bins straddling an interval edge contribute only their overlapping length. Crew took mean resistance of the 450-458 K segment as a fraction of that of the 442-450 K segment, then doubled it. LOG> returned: 1.8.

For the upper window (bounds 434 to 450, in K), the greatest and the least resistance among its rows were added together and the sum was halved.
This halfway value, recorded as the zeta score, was 23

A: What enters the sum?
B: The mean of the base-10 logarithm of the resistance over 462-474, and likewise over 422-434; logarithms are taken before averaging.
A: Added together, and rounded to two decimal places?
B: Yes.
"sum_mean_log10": 2.83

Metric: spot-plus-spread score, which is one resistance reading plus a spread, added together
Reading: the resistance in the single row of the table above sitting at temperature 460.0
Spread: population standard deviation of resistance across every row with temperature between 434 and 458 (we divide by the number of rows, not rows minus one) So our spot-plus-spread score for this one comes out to 25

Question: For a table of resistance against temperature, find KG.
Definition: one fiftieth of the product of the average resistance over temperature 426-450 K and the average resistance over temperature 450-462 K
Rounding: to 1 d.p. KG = 8.8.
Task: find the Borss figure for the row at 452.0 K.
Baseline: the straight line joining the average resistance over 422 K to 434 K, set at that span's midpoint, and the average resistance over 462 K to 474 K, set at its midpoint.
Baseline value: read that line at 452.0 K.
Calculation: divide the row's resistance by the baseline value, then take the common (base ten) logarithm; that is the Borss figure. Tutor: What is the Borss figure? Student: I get -0.20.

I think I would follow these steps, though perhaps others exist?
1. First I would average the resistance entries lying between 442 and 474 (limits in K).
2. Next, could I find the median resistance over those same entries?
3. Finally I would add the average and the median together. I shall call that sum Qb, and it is 46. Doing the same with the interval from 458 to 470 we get 49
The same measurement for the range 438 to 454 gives 41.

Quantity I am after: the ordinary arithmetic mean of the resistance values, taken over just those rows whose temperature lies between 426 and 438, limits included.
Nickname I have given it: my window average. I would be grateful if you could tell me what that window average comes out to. 24.1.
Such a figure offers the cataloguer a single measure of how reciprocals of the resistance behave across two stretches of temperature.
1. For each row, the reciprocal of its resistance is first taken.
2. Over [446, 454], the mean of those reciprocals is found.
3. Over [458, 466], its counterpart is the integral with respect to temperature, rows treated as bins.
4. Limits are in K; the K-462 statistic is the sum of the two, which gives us 0.42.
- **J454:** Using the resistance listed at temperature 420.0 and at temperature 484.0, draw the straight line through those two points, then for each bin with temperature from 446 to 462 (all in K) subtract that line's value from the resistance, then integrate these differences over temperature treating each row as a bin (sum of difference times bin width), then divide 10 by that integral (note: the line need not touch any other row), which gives -0.03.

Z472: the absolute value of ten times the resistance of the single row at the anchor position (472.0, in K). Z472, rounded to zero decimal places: 395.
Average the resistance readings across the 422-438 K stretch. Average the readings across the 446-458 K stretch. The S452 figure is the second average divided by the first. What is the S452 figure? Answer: 0.78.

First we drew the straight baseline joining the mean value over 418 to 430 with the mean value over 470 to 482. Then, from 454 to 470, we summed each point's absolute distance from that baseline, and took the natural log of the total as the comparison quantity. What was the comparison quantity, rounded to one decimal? 4.0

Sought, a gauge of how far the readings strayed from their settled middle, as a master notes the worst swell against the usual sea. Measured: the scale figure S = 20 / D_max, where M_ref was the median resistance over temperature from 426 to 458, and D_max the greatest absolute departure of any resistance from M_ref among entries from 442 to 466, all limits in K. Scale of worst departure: 5.3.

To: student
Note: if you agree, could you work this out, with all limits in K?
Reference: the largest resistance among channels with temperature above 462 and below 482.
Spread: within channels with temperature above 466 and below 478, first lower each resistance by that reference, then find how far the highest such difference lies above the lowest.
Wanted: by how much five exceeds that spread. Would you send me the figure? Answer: -7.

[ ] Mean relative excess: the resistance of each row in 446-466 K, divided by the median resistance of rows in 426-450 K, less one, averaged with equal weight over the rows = -0.14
